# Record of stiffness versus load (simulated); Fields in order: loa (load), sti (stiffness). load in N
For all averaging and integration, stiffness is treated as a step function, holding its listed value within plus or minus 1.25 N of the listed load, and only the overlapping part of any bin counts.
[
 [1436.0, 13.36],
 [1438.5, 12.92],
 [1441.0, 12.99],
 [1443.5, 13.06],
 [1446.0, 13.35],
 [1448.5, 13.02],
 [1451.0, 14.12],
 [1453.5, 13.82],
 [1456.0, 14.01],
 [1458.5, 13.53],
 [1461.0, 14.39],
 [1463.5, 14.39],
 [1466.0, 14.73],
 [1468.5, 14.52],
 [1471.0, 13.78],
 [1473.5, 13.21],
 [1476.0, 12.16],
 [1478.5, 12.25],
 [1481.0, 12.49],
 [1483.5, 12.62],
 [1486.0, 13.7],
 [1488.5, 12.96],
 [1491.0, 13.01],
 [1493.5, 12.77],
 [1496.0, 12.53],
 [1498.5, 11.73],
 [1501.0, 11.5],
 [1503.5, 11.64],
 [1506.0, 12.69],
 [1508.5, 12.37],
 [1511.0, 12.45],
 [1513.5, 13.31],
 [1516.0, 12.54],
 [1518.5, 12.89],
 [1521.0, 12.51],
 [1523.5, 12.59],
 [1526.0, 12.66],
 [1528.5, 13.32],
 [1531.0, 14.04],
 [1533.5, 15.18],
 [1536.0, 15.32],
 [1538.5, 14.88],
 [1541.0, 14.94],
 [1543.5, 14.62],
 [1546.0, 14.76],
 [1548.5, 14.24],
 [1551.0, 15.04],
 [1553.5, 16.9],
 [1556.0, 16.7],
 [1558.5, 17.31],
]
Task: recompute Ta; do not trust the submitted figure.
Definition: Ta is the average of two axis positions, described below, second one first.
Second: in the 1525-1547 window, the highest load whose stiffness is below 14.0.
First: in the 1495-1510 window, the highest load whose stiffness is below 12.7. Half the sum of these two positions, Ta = 1518.5 N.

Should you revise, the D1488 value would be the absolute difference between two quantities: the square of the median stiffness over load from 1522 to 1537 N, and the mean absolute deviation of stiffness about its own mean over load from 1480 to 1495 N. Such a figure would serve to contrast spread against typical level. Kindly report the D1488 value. 187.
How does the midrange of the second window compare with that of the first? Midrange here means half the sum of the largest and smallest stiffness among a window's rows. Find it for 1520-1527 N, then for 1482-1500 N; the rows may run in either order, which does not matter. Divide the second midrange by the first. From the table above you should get 1.01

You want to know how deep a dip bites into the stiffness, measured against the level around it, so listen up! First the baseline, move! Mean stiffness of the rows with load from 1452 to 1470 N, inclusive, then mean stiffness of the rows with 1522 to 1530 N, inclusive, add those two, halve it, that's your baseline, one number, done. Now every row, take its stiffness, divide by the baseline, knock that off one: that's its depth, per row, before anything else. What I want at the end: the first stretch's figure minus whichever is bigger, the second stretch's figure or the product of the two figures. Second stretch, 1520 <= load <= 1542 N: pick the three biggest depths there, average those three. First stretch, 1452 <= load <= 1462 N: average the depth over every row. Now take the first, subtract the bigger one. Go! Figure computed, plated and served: -0.10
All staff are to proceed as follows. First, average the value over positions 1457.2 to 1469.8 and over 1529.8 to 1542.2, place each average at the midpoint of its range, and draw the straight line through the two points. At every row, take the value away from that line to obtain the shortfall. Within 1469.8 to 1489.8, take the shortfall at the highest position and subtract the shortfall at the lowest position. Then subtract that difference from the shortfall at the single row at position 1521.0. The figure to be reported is 1.29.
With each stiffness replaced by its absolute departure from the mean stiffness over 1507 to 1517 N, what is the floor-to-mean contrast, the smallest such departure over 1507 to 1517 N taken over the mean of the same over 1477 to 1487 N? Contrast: 0.3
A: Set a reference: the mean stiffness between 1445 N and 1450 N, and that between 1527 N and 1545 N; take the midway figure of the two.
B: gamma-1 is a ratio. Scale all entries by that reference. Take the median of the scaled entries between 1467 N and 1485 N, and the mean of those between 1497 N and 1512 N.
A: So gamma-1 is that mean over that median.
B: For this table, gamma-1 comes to 0.956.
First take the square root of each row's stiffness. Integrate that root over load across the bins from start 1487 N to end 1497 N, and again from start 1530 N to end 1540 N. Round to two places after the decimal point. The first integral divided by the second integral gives 0.93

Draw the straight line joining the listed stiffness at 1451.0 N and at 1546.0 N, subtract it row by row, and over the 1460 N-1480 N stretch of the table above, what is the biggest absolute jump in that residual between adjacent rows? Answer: 1.07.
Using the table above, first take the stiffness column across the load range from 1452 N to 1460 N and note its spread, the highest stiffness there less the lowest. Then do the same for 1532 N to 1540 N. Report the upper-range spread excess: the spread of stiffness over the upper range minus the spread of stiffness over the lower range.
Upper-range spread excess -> 0.0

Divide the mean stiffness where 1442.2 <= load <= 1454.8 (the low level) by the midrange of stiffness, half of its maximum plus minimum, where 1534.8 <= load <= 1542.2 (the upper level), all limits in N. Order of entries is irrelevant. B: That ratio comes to 0.89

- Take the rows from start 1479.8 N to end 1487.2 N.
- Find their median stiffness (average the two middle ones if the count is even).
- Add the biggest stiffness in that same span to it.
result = 26.3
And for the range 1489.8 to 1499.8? 25.7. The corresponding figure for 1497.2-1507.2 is 24.4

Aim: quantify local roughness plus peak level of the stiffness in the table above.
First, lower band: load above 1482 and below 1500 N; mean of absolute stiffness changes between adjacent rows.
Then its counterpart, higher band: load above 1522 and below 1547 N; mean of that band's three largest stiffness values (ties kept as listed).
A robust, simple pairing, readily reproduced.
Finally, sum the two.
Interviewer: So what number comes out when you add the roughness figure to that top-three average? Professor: 15.7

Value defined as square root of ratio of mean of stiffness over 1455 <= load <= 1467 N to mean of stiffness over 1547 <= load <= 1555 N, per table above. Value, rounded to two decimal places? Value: 0.96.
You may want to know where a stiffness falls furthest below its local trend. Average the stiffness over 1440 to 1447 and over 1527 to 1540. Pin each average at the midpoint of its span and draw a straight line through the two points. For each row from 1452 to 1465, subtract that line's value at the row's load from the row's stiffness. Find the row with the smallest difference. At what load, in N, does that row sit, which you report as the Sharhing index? 1458.5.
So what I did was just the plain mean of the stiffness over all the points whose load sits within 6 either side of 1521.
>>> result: 12.6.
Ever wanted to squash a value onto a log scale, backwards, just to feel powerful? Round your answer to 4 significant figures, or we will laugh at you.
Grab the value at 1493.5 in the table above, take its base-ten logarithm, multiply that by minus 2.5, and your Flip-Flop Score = -2.765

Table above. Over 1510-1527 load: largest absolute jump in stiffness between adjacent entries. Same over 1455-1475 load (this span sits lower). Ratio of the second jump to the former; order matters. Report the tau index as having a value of 1.00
